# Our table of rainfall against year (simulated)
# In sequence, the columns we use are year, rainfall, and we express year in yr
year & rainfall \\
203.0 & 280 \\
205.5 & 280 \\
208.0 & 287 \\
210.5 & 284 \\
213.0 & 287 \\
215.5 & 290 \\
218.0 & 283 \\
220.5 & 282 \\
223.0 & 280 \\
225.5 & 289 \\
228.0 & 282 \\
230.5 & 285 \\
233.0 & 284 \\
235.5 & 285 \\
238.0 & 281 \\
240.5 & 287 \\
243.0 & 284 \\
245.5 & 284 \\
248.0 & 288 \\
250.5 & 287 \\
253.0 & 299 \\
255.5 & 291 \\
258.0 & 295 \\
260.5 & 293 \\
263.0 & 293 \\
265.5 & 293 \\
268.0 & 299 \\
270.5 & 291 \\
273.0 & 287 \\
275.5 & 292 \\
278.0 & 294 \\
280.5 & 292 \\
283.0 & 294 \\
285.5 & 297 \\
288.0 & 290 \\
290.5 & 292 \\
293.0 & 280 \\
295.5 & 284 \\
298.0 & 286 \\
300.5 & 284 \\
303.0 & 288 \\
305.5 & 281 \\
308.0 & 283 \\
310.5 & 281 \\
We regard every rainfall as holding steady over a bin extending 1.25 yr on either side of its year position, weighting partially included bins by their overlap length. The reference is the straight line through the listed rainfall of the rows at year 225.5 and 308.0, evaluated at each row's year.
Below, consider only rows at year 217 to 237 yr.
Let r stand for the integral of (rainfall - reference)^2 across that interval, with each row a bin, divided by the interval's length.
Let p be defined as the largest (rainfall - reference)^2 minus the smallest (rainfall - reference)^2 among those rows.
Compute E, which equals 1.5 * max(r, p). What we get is 126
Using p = 84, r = 34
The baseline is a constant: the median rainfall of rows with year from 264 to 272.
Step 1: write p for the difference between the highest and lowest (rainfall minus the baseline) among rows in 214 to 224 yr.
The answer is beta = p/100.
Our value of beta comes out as 0.10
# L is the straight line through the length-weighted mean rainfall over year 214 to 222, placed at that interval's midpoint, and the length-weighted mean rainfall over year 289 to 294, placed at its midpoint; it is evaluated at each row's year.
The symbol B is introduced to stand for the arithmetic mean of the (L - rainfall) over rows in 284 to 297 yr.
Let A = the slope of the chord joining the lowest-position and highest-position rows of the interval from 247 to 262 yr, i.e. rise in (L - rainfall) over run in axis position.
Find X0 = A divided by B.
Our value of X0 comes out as 0.18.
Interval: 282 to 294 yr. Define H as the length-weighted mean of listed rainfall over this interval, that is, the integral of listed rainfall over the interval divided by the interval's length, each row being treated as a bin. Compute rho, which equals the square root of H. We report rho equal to 17.1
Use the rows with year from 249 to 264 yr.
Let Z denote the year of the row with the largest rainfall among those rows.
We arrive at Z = 253.0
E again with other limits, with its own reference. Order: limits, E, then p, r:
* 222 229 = 126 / 84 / 42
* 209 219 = 64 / 43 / 21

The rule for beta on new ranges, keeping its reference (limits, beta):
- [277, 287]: 0.05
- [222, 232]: 0.09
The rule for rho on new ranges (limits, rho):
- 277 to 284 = 17.1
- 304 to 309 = 16.8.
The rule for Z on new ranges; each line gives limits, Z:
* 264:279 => 268.0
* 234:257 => 253.0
